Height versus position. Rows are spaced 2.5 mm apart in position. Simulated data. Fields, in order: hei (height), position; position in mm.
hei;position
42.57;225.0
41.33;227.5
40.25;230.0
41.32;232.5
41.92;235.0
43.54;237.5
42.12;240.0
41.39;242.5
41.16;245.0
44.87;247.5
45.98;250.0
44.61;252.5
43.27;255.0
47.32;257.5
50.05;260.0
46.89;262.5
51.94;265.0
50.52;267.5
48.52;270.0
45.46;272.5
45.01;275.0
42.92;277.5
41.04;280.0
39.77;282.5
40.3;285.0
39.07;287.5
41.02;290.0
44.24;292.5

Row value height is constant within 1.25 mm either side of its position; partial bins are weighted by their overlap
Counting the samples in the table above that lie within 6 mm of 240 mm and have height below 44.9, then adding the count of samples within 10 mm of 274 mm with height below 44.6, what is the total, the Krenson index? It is 8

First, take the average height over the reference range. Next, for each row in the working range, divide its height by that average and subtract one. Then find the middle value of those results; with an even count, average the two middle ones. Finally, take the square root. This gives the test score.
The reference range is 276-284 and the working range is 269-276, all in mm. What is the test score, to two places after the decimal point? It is 0.32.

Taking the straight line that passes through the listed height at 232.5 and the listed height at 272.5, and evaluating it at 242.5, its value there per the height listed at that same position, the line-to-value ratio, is 1.02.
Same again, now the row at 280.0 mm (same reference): 1.13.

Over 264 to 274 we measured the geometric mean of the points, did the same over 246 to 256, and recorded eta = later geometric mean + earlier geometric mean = 93.7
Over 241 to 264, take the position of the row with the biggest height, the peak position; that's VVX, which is 260.0 mm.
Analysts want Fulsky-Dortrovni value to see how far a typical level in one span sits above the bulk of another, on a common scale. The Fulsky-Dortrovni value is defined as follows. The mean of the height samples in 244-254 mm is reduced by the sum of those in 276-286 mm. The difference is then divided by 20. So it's -6.0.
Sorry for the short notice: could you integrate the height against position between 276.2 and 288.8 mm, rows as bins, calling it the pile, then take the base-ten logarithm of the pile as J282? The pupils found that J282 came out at 2.71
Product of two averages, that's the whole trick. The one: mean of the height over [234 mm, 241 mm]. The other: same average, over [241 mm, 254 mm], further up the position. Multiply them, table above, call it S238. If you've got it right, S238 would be 1854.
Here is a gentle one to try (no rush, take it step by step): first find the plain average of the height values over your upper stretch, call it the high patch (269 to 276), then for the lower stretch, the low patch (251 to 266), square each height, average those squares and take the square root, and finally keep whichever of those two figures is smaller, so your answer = 46.3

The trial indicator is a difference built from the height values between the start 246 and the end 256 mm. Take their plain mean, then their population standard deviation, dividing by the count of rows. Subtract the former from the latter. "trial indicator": -43.7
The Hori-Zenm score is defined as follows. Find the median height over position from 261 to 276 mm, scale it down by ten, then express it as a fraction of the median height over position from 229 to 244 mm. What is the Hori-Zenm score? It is 0.115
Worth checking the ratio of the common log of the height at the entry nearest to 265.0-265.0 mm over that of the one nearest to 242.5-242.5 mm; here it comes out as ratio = 1.06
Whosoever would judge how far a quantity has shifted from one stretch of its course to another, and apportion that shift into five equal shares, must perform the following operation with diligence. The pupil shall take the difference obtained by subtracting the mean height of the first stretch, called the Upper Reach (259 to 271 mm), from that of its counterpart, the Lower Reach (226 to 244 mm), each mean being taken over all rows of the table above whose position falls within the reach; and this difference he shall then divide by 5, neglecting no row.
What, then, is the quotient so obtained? -1.6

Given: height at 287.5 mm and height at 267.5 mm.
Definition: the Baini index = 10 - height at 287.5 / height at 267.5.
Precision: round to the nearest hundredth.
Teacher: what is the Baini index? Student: 9.23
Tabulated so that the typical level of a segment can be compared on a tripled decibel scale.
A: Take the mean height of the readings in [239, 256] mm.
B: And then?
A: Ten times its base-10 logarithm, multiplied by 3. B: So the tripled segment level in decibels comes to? 49.1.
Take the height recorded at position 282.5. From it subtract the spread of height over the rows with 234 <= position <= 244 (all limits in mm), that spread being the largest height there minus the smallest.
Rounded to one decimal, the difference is 37.6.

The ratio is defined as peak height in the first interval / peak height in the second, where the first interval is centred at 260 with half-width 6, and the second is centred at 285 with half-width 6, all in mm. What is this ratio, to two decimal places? 1.27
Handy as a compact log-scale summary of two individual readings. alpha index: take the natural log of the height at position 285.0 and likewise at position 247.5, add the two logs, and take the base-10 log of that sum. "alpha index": 0.875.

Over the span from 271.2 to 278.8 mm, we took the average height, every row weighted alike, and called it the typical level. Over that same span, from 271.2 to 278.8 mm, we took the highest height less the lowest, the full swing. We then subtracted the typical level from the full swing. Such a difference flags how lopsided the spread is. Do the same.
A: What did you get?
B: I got -42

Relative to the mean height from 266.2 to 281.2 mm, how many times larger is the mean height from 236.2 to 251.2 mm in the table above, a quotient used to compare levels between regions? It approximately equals 0.95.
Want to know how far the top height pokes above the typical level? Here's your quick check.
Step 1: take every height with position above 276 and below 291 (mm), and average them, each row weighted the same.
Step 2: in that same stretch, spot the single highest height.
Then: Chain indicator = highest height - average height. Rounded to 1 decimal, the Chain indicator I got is 2.2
